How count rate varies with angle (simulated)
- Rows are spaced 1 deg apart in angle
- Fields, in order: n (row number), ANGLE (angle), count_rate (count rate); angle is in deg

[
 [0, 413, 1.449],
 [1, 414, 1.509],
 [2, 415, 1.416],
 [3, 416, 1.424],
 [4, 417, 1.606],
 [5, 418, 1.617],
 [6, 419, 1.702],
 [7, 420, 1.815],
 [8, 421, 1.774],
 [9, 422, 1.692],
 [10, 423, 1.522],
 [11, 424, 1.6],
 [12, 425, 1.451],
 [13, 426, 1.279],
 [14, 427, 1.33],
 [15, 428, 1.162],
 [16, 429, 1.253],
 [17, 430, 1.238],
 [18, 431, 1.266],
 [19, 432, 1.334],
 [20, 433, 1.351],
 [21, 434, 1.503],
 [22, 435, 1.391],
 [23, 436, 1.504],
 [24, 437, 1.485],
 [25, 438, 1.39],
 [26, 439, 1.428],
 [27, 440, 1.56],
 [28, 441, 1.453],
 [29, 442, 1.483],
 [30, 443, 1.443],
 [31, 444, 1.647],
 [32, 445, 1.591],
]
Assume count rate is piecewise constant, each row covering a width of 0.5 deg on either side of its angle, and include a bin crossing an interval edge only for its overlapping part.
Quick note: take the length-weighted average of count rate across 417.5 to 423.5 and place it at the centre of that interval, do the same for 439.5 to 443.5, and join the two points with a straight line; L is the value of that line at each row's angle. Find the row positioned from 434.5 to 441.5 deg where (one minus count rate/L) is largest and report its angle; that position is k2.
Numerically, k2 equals 435 deg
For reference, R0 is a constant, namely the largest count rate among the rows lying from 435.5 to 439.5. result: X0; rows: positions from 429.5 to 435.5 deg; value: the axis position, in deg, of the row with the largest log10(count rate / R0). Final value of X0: 434 deg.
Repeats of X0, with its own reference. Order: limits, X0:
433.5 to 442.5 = 440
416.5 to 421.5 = 420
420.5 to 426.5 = 421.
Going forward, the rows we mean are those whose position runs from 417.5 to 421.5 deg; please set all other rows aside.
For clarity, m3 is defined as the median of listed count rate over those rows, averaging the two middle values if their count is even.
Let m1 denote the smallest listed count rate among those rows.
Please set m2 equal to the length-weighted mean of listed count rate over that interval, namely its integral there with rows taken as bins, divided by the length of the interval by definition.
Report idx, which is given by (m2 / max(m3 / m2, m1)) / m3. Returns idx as 0.615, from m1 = 1.617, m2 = 1.73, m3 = 1.74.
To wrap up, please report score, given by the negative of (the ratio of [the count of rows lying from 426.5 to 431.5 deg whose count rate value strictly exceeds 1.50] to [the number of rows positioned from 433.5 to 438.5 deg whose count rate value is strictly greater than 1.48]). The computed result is 0.0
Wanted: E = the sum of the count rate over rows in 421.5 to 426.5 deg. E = 8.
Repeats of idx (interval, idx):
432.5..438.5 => 0.740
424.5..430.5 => 0.874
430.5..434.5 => 0.802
